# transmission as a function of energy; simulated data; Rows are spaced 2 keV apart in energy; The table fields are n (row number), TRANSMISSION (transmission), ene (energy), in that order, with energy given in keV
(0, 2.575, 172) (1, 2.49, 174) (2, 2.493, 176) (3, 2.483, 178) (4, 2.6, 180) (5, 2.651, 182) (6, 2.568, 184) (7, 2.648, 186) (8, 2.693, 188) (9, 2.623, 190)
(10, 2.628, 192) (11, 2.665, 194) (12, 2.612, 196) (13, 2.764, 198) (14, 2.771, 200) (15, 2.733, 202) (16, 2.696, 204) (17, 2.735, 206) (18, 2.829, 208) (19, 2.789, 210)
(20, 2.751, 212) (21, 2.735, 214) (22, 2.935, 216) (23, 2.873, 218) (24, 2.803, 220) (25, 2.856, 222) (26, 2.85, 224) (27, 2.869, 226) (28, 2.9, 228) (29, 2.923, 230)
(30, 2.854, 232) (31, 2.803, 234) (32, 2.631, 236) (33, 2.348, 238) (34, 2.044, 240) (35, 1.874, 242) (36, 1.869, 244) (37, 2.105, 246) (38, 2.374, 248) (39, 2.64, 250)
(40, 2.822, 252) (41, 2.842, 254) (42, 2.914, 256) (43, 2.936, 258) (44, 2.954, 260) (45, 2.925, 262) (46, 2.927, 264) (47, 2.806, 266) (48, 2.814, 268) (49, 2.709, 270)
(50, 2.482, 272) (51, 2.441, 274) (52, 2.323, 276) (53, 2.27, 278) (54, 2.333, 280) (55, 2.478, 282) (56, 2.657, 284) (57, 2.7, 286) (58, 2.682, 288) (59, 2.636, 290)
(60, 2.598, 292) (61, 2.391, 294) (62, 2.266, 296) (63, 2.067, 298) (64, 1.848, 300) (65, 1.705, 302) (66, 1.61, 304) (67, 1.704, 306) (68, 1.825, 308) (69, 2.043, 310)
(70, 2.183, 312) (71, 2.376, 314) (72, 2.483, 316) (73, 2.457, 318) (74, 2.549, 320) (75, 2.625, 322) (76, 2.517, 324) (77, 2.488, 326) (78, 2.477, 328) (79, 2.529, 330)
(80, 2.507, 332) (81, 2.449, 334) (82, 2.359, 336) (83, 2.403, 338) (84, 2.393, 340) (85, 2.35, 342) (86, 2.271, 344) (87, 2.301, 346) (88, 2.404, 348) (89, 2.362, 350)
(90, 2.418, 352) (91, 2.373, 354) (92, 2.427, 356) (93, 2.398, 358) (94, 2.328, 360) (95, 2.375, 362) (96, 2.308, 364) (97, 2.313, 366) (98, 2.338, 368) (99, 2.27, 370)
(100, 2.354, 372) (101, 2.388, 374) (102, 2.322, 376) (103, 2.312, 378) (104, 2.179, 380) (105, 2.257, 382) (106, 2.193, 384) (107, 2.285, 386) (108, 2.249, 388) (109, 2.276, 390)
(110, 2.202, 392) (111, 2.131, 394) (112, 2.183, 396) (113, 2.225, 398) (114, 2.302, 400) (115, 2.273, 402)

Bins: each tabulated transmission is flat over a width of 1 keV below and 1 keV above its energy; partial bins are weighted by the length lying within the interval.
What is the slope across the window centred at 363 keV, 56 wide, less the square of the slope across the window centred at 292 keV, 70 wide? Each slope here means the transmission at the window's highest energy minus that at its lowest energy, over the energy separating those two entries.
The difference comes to -0.002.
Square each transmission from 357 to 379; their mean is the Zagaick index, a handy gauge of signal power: 5.5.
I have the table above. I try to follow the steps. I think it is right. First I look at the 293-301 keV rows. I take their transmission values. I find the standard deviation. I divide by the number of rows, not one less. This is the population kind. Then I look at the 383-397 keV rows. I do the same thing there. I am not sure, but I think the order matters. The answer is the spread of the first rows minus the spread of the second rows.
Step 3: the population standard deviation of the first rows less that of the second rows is 0.15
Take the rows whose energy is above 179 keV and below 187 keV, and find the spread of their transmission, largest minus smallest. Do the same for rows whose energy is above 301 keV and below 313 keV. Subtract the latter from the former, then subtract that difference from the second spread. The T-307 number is 1.06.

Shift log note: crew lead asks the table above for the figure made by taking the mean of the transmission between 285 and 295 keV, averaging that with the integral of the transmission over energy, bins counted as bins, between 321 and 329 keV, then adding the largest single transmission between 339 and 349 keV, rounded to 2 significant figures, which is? 14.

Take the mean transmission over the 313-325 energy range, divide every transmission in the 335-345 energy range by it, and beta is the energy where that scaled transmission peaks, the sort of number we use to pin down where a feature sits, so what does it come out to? 338 keV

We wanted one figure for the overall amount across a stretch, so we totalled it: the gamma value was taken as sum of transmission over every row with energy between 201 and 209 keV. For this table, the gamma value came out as 11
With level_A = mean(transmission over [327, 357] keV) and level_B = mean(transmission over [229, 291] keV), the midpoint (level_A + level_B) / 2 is 2.49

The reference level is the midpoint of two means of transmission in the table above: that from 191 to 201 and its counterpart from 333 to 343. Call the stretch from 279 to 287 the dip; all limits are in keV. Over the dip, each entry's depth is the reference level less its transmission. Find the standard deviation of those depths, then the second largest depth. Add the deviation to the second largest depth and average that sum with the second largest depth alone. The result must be 0.1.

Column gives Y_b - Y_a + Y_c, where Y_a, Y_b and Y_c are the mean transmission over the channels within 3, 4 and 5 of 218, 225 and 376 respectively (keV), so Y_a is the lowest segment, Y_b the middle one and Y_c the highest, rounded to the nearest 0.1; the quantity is 2.3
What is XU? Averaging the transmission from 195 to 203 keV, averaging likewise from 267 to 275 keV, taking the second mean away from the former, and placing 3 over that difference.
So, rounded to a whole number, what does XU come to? 28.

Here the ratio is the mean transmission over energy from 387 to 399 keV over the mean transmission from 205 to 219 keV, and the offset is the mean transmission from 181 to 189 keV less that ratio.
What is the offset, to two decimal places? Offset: 1.85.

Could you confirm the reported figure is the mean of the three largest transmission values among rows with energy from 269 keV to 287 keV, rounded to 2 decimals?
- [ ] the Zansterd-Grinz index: 2.69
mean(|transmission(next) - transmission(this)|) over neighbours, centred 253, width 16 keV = 0.12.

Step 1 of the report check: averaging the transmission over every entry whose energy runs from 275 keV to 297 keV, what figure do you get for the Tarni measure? 2.48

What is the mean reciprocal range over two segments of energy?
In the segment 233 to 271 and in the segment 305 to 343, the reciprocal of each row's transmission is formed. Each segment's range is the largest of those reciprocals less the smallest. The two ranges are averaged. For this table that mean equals 0.201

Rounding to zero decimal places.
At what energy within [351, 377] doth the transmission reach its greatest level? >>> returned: 356 keV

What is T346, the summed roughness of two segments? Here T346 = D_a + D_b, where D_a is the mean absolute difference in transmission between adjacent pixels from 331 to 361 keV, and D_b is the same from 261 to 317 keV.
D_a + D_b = 0.167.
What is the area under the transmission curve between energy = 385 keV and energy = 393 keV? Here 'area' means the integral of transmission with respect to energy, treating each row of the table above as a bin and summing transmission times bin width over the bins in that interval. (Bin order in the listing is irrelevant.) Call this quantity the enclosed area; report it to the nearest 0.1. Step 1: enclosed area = 18.0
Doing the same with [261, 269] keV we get 22.9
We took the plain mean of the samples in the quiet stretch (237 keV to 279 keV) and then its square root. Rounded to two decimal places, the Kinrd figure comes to 1.59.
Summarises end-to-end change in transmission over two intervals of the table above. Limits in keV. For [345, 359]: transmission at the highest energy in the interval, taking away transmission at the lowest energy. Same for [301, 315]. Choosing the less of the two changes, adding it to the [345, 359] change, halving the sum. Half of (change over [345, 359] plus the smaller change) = 0.10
